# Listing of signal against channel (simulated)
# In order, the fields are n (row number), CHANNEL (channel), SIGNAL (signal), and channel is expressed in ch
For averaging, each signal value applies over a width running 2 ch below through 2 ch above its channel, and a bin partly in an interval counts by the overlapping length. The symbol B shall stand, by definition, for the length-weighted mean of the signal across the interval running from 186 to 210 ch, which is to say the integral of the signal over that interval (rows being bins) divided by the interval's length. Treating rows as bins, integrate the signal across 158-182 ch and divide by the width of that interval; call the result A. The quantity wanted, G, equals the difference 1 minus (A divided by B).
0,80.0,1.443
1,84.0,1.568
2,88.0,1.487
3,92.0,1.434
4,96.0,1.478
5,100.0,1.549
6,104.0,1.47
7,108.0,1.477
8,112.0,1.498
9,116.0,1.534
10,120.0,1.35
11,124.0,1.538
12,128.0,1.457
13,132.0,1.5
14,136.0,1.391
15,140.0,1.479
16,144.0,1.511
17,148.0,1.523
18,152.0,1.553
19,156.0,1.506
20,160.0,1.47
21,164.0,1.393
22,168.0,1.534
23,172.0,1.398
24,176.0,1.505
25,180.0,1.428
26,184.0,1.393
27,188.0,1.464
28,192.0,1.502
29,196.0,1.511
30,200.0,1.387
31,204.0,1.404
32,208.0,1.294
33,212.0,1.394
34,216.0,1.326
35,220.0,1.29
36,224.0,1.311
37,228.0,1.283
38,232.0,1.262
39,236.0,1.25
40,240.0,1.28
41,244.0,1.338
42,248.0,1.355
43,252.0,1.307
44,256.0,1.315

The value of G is -0.02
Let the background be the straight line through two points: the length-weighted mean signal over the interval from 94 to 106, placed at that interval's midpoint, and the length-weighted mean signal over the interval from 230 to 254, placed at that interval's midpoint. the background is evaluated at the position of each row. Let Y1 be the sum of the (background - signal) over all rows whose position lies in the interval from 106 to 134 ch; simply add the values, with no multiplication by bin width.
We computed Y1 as -0.06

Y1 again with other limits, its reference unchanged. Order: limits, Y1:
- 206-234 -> 0.15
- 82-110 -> 0.07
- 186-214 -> -0.45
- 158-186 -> -0.34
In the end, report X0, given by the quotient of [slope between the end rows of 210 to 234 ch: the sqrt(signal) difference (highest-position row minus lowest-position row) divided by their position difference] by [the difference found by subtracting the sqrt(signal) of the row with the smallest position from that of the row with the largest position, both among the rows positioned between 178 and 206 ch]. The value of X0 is 0.28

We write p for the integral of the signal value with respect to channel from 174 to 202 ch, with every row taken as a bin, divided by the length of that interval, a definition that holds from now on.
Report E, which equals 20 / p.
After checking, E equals 13.7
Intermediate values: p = 1.46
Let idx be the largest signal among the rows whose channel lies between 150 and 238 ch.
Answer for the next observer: 1.553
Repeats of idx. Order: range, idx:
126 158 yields 1.553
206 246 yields 1.394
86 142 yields 1.549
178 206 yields 1.511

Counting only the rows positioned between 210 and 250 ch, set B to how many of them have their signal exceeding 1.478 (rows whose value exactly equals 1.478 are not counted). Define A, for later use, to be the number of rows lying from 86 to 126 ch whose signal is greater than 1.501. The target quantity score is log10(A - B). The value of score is 0.5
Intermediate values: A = 3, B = 0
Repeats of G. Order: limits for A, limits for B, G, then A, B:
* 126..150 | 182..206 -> -0.02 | 1.48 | 1.44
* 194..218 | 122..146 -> 0.06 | 1.39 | 1.48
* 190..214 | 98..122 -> 0.04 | 1.42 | 1.48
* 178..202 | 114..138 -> 0.01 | 1.45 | 1.46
